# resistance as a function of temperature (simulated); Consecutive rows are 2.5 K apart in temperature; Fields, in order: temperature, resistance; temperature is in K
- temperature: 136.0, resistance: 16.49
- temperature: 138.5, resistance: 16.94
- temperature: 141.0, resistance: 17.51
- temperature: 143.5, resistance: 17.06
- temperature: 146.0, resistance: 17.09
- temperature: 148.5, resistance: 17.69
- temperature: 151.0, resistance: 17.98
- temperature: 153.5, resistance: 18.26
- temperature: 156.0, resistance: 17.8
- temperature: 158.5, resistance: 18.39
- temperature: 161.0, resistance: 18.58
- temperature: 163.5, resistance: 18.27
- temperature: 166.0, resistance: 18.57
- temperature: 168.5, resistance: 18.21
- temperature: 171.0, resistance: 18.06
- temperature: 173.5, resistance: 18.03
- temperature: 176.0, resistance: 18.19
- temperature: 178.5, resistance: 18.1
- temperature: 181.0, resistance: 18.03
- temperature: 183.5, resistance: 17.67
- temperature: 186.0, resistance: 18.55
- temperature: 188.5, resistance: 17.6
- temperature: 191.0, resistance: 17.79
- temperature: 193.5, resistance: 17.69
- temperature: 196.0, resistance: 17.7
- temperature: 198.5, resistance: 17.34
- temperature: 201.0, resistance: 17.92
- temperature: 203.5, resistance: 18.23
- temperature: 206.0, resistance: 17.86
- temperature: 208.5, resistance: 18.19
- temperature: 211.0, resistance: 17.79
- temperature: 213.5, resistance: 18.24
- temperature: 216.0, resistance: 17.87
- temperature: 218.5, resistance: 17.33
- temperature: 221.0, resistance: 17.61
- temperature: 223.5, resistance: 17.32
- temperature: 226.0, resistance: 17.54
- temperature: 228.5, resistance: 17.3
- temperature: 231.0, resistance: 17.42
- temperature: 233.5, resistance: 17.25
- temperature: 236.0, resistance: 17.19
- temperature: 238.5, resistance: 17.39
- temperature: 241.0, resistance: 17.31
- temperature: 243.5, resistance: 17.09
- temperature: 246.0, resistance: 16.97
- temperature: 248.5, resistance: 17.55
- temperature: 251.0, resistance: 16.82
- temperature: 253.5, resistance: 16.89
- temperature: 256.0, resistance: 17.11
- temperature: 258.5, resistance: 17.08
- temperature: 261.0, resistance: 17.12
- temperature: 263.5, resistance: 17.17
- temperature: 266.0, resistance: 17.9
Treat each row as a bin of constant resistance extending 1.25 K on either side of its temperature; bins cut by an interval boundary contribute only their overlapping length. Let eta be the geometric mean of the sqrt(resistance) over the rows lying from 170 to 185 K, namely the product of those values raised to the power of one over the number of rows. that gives 4.24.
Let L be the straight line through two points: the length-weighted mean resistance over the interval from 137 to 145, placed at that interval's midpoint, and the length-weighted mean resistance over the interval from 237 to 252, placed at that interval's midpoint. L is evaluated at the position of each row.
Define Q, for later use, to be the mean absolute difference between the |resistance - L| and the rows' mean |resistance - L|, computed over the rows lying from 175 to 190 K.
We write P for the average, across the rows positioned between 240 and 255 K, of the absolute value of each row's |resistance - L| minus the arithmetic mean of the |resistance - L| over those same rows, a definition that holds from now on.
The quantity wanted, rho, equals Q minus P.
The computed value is 0.16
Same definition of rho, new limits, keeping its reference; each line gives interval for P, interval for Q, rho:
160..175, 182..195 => 0.08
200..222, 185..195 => 0.10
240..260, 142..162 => 0.30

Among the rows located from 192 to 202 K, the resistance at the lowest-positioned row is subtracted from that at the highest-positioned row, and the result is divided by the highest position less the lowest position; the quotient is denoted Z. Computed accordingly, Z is 0.031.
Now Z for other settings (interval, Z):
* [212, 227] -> -0.056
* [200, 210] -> 0.036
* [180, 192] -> -0.024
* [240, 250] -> 0.032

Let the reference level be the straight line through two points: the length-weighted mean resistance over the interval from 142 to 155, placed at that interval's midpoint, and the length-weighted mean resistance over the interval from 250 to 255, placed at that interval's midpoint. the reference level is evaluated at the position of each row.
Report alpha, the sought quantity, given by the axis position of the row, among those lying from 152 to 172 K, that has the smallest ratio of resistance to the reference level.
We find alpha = 156.0 K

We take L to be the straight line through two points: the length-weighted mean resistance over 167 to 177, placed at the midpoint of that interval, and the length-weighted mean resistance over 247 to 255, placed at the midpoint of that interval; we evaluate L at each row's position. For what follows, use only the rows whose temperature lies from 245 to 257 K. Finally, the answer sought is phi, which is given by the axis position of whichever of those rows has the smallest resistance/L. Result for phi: 251.0 K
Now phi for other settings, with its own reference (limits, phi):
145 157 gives 146.0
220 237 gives 223.5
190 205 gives 198.5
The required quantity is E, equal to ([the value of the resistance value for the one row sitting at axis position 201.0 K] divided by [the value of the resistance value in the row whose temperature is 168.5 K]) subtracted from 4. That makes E 3.016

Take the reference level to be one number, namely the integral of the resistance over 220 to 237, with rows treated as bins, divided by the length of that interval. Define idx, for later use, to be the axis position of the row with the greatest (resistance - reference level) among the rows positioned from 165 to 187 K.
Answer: 166.0 K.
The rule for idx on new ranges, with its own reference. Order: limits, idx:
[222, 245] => 226.0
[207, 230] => 213.5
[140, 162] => 161.0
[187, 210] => 203.5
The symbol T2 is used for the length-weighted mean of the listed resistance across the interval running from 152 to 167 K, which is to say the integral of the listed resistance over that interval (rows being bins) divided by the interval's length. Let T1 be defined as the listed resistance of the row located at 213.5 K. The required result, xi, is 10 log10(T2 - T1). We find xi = -12.1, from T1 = 18.24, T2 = 18.3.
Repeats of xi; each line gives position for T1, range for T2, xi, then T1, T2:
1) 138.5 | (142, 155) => -1.7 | 16.94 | 17.6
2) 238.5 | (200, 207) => -2.1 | 17.39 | 18.0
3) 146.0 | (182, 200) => -1.7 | 17.09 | 17.8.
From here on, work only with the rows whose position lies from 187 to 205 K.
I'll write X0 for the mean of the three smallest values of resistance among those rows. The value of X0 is 17.5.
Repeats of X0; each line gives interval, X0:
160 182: 18.0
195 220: 17.5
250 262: 16.9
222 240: 17.2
